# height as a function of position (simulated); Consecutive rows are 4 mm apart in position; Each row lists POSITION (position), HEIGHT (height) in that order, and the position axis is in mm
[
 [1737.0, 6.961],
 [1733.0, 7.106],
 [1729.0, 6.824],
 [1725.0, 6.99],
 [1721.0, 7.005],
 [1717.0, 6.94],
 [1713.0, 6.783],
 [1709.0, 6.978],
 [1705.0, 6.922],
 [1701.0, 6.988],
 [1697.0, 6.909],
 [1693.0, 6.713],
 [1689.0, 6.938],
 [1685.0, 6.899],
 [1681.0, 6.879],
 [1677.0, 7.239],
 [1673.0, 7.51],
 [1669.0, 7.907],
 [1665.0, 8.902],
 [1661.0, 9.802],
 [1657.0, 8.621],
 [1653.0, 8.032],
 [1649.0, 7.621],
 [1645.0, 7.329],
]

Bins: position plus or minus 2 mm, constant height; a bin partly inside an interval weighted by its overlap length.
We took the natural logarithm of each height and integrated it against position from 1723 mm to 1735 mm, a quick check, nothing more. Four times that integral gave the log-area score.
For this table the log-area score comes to 93.2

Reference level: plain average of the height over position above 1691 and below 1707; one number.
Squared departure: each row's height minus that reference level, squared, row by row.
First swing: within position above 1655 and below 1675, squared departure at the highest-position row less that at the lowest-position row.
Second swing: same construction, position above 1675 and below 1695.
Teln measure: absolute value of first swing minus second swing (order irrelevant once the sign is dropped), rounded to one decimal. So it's 2.5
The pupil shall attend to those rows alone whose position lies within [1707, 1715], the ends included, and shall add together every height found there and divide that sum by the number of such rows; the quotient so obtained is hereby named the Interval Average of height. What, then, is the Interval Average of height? 6.88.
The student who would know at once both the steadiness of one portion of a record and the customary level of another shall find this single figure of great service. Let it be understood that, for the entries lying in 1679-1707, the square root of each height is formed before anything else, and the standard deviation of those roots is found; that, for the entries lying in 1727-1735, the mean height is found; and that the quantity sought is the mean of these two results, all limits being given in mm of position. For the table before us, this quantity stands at 3.49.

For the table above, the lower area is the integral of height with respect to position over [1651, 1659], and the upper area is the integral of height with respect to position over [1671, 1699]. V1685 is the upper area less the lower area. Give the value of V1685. 130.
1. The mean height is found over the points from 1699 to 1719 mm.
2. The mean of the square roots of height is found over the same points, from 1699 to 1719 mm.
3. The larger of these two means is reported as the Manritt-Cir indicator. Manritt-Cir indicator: 6.92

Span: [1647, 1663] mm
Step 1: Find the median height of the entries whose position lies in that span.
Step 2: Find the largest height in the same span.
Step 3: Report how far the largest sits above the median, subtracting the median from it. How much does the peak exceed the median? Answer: 1.48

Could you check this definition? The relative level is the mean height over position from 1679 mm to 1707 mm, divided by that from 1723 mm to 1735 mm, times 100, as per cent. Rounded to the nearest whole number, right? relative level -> 99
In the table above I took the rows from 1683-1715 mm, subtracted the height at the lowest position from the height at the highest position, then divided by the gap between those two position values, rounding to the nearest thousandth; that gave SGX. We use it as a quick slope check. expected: -0.004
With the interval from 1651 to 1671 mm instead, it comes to -0.008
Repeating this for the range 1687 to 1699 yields -0.004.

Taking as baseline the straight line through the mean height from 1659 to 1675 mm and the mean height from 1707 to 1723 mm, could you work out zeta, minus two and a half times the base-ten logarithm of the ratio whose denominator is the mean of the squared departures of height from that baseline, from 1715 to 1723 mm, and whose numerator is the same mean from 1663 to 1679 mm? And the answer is -2.7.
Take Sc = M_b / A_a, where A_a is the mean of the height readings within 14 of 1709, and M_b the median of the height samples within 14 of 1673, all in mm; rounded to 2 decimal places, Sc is 1.08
